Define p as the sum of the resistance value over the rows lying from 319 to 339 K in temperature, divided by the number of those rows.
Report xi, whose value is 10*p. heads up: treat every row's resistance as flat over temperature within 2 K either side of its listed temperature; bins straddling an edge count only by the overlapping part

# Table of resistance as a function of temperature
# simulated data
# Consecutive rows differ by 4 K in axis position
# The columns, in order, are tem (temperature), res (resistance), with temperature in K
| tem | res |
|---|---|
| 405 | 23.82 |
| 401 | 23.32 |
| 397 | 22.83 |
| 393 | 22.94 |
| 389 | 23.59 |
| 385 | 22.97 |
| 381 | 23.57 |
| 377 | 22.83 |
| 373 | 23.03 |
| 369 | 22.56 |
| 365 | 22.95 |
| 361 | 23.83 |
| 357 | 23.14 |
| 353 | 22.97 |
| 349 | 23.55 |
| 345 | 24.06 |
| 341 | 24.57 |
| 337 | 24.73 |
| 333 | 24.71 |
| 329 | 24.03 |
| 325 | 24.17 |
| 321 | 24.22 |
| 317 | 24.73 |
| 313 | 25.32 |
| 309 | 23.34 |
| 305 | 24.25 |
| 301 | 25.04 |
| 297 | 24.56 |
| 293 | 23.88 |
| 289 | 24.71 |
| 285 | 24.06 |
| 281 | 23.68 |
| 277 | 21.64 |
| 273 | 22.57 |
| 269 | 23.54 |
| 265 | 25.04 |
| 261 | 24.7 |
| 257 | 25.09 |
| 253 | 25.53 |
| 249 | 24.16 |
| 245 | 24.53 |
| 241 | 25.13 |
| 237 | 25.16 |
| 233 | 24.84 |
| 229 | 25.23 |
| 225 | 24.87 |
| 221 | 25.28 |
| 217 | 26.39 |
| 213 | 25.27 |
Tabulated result 243.7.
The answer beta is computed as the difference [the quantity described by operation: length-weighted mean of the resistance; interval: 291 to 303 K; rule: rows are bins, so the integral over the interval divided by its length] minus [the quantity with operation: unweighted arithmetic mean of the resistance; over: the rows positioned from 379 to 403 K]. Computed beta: 1.29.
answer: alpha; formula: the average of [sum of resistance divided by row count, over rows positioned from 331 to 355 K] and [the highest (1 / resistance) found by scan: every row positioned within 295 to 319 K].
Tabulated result 12.1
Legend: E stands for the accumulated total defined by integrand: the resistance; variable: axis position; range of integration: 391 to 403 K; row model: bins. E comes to 276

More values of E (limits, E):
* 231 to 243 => 301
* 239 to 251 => 295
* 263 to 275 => 285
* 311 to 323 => 297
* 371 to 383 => 278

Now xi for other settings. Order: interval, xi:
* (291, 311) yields 242.1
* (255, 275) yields 241.9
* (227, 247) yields 249.8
